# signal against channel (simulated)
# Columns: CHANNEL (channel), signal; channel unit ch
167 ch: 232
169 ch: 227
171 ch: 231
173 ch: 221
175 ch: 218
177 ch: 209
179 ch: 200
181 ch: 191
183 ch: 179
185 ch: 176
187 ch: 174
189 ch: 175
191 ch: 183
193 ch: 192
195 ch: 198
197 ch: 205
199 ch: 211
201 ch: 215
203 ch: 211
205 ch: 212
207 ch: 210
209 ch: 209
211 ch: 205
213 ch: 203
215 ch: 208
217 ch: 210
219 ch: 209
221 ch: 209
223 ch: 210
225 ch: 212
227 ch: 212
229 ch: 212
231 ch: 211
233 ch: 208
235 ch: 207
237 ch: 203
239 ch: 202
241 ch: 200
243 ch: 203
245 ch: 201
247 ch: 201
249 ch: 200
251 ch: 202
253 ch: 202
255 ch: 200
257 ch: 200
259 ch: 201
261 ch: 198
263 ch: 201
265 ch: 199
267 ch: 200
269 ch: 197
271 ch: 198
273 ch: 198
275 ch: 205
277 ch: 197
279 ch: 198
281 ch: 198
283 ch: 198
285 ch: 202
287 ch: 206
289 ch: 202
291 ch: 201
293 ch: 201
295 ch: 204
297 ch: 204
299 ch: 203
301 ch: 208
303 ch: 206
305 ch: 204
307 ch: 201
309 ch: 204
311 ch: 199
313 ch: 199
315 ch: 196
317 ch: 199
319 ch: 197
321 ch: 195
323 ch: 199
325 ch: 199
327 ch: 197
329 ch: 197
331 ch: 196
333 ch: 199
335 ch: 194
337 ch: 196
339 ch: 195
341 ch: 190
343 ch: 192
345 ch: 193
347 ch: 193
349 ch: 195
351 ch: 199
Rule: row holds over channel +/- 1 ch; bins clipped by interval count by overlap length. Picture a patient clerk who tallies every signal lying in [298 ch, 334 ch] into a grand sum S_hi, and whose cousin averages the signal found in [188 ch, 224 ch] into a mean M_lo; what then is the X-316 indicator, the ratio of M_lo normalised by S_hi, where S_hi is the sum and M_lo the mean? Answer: 0.0567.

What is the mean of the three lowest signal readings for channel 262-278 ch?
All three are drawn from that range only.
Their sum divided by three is 197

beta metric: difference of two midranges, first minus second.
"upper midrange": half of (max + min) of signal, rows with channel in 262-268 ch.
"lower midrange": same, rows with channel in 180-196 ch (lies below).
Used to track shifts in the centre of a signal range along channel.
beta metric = 14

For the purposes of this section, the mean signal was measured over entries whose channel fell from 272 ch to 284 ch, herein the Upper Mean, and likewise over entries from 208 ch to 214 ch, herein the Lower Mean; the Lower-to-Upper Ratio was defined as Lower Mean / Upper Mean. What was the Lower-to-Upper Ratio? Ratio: 1.03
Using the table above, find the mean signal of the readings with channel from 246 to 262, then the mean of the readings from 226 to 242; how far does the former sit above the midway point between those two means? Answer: -3.2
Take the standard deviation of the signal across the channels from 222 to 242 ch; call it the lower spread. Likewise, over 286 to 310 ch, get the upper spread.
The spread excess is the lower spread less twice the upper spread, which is 0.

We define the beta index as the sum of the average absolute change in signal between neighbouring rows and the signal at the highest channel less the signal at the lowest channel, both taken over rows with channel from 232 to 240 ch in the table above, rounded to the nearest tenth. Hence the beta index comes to -4.0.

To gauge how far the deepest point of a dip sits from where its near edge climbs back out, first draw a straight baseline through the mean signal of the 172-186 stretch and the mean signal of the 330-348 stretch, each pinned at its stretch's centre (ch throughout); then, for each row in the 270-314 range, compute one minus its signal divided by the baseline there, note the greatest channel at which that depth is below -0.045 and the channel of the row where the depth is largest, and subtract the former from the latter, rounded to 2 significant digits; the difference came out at -32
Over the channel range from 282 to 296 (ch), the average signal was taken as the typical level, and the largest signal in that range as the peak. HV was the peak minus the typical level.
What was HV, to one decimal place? 4.0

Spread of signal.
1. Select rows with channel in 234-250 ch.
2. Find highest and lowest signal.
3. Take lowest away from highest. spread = 7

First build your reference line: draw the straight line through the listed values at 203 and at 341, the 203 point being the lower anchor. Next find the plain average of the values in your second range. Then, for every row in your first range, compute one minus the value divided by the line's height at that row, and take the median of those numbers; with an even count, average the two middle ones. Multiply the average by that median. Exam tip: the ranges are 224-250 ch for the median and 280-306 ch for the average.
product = 1.9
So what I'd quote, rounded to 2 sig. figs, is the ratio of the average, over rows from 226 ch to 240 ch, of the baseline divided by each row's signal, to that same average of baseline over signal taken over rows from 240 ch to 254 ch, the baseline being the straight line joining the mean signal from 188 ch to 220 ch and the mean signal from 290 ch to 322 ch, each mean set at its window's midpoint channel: 0.97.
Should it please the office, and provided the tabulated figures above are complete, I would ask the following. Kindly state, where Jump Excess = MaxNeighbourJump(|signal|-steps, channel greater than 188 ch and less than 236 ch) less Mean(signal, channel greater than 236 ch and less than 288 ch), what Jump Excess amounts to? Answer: -191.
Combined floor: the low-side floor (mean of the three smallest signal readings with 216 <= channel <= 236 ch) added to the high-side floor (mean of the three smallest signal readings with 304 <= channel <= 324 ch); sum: 404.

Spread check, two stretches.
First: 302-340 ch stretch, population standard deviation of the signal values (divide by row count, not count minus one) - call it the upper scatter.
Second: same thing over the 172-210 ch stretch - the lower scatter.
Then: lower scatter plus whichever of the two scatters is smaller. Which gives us 18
